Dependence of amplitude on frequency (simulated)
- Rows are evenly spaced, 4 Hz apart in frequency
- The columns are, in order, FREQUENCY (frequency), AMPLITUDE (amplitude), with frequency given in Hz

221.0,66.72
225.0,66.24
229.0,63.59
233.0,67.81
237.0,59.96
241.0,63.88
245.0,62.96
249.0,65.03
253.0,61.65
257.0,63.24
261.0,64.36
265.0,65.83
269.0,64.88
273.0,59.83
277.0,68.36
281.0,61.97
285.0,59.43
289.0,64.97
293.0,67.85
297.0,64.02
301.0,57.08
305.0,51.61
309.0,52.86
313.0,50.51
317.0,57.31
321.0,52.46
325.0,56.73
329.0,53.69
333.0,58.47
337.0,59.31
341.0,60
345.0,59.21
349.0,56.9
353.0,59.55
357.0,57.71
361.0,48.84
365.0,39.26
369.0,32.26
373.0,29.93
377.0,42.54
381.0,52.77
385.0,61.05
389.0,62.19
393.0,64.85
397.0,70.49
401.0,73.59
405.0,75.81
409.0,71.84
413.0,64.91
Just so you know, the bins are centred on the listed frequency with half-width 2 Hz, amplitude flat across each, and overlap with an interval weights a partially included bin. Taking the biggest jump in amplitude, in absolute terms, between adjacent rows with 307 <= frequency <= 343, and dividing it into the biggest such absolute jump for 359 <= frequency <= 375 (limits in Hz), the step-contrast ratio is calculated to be 1.4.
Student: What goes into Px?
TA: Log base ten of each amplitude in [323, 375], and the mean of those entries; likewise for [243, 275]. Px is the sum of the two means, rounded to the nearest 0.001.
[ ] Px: 3.505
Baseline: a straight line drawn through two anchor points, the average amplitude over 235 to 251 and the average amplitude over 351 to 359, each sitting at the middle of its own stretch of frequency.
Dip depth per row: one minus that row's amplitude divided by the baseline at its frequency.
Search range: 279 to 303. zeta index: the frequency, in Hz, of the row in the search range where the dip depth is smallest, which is 293.0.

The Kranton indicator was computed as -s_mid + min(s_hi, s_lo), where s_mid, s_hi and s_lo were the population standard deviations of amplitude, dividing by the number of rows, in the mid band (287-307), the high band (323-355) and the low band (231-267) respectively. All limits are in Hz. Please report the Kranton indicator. -3.9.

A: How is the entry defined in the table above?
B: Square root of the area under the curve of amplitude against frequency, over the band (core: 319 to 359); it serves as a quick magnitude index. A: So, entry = 48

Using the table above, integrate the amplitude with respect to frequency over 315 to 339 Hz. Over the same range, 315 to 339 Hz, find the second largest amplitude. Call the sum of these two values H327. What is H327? 1410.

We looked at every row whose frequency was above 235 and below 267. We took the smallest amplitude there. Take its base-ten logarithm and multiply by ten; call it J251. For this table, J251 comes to 17.8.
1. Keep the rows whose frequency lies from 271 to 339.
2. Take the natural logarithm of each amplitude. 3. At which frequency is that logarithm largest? 277.0 Hz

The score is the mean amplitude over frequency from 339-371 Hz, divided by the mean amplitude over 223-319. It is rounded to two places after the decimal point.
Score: 0.84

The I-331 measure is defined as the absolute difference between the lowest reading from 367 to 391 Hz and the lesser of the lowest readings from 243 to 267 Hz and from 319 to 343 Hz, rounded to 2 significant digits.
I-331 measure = 23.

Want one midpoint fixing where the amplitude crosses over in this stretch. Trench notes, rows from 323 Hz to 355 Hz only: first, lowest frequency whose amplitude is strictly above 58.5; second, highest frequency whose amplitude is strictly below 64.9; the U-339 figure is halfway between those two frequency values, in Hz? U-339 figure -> 345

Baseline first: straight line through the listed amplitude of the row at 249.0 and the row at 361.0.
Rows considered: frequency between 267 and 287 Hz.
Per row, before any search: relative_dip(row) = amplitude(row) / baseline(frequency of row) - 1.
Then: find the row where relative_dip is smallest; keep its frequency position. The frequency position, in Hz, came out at 273.0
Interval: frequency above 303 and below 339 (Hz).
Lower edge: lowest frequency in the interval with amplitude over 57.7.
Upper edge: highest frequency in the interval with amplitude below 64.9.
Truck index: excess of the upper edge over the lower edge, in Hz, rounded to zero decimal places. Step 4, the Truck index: 4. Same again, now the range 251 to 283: 28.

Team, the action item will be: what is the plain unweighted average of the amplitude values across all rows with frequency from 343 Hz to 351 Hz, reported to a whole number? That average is 58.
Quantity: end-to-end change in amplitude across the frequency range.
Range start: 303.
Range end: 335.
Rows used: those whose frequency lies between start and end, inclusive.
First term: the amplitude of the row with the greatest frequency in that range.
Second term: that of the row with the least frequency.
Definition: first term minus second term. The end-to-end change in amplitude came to 7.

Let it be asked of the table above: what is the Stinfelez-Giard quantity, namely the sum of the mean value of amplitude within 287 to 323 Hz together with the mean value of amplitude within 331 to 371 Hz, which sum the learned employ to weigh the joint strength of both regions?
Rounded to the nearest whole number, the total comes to 111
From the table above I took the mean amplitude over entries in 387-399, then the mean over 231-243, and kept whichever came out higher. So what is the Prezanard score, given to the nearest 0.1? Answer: 65.8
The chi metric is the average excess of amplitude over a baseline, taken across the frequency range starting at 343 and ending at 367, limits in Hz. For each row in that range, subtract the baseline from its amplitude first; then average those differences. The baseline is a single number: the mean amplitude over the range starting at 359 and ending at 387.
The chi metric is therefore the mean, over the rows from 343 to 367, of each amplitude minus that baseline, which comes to 9.8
